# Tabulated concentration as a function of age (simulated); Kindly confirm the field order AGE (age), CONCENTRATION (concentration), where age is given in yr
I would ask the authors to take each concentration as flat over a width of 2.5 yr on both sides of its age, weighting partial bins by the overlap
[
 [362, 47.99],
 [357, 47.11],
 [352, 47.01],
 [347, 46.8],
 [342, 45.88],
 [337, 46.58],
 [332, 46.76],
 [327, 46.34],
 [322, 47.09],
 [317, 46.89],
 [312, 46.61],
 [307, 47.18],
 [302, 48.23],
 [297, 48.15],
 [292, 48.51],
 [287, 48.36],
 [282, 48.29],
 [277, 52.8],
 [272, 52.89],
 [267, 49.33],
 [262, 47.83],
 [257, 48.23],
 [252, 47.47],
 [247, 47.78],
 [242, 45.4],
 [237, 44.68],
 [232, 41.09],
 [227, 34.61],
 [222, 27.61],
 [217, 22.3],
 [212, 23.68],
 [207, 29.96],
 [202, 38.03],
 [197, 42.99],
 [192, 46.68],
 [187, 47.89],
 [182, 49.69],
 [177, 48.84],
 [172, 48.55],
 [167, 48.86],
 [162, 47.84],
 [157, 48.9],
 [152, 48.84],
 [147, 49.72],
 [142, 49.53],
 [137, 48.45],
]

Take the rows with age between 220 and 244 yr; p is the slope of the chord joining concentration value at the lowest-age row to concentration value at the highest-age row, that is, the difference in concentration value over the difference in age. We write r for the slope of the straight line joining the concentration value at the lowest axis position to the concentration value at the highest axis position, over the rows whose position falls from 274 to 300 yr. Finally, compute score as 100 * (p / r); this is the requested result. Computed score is -383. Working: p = 0.89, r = -0.23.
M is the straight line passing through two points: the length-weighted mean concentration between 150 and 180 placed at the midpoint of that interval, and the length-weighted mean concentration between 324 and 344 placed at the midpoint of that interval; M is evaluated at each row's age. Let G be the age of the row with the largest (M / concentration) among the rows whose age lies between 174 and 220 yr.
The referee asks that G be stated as 217 yr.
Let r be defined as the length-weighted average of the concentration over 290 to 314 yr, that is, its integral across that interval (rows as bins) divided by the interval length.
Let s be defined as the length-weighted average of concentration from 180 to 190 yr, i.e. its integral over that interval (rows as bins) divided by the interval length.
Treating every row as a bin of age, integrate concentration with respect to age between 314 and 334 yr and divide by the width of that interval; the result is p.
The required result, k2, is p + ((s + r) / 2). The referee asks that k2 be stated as 95.0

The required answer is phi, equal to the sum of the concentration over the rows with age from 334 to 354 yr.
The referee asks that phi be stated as 186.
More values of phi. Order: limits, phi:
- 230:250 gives 179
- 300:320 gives 189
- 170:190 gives 195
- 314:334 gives 187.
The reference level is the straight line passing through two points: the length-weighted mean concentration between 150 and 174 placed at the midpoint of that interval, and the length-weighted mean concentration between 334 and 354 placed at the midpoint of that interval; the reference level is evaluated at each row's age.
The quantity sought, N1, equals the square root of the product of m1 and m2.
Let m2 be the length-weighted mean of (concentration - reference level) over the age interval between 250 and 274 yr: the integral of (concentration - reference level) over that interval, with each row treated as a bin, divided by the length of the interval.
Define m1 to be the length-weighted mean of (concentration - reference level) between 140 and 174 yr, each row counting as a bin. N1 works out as 0.6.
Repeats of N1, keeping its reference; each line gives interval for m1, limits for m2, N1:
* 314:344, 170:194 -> 0.0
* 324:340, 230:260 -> 0.5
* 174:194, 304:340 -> 0.0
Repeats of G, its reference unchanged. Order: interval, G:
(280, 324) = 312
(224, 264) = 227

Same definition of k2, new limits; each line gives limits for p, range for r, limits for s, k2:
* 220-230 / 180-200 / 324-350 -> 78.3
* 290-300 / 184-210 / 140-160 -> 93.4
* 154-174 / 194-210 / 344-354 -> 90.4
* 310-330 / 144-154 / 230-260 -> 94.3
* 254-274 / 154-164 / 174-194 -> 97.8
